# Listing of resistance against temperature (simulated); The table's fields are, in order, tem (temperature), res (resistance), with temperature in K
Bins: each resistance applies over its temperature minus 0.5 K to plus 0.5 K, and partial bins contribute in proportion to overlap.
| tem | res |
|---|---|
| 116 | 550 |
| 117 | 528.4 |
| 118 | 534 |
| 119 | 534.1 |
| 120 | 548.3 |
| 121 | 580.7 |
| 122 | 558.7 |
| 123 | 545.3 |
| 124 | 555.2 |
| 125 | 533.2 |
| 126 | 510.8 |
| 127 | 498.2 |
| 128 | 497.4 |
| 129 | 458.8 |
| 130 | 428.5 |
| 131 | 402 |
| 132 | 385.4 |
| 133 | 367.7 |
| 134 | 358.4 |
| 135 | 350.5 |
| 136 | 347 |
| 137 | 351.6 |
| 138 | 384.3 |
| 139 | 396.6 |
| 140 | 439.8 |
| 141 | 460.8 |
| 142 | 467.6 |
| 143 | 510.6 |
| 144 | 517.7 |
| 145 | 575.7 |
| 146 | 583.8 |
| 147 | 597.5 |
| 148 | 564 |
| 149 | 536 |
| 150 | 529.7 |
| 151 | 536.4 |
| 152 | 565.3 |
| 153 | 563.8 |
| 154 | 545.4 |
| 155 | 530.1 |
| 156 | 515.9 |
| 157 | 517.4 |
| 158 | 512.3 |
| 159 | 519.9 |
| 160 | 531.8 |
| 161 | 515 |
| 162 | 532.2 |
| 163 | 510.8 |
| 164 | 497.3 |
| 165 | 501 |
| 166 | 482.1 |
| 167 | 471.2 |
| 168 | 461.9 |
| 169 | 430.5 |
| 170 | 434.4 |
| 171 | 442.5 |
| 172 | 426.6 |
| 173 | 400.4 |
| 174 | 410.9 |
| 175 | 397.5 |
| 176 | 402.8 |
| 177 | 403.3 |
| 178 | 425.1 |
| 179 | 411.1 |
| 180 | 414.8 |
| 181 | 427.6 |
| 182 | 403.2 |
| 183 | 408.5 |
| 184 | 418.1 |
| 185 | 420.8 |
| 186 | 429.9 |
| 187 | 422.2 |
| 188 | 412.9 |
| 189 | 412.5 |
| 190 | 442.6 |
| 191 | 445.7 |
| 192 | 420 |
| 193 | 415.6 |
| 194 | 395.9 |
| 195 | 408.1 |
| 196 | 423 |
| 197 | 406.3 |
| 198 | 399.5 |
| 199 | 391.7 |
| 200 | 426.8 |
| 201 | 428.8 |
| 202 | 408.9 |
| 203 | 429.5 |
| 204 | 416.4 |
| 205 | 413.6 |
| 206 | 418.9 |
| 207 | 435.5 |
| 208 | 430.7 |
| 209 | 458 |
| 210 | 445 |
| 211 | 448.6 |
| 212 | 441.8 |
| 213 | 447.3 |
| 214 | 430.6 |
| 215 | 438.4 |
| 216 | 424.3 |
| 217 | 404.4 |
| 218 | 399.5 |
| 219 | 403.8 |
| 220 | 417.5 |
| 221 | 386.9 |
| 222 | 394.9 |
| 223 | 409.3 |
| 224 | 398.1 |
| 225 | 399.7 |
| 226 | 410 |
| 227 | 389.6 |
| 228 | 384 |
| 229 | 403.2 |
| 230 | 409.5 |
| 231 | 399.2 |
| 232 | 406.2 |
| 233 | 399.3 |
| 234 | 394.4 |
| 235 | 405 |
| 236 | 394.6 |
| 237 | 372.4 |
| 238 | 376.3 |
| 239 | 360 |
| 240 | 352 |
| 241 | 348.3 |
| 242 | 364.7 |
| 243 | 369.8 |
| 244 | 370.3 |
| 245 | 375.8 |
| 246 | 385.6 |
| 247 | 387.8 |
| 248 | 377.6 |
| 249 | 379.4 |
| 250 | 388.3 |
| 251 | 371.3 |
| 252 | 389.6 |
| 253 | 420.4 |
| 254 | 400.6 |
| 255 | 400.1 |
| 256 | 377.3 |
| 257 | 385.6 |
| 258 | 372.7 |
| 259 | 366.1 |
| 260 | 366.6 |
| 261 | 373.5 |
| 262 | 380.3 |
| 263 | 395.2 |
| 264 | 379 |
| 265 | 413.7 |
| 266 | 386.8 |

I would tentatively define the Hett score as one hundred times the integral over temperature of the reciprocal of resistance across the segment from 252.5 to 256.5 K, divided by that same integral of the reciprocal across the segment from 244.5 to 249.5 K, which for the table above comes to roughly 76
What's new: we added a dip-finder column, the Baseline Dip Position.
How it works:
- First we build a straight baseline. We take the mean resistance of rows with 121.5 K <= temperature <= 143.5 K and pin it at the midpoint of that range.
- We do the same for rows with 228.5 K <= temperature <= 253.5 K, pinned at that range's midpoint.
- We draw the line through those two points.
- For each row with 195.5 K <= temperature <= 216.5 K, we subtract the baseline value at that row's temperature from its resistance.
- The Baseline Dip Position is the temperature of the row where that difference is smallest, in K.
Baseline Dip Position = 199 K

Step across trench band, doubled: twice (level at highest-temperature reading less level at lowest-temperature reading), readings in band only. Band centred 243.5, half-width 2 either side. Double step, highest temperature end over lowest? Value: 22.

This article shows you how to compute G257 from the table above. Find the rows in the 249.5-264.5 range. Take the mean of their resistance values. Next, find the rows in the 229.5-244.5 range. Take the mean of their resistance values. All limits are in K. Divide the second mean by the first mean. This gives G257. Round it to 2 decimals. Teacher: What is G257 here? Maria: 0.99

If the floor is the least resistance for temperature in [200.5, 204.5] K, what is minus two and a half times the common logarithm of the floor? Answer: -6.53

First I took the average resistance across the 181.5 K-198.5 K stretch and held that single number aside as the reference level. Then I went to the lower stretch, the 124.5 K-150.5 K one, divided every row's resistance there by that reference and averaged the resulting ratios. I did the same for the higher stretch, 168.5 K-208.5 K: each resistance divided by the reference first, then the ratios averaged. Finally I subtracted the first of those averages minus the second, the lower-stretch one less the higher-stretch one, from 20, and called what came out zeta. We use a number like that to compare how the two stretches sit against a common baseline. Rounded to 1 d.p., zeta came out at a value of 19.9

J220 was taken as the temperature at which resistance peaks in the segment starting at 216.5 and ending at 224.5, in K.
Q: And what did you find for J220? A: 220 K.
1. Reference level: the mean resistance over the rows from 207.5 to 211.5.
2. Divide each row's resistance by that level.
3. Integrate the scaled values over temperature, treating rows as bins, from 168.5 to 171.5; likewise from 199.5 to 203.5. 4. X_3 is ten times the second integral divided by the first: 13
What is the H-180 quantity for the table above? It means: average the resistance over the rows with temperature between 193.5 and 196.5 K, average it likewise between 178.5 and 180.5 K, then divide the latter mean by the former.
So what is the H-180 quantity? 1.01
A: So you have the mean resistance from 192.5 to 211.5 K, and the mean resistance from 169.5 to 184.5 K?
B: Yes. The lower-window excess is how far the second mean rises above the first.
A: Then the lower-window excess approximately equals -6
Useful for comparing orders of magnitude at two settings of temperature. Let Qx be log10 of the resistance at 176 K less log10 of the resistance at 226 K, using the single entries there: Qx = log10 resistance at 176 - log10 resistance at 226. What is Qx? -0.008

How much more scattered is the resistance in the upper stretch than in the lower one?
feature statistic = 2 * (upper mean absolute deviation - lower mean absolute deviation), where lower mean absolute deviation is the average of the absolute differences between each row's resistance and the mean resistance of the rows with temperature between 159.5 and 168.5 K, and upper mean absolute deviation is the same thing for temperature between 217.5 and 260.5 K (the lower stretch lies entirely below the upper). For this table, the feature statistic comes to -11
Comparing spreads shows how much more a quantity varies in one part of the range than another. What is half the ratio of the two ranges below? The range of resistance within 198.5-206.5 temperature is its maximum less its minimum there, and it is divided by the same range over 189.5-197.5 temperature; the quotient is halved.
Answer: 0.38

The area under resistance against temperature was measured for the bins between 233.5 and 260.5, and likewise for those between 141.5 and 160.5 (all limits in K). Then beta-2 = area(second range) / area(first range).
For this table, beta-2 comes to 1.0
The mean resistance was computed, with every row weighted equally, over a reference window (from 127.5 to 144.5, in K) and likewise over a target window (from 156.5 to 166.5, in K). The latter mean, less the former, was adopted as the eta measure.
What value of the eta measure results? 93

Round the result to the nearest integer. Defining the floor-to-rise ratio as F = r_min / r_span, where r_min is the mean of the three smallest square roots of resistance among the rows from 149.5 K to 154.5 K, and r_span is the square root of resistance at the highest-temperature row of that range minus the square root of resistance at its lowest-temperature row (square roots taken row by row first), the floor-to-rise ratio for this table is 68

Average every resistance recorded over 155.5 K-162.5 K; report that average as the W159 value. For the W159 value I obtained 521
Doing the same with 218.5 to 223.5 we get 402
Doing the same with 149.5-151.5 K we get 533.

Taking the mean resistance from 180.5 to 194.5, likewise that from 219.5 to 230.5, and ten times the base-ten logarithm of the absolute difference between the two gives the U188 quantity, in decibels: 13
